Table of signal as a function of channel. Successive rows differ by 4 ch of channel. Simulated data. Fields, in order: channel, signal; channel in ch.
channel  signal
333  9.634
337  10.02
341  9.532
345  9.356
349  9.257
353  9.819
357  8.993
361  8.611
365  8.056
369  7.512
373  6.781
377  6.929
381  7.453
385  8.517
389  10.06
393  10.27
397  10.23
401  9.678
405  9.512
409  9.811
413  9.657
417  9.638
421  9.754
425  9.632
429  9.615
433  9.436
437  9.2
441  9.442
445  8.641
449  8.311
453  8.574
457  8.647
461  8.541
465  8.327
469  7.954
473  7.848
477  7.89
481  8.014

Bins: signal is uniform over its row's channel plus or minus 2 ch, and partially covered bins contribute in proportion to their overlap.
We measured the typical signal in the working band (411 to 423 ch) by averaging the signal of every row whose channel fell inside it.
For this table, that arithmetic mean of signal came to 9.7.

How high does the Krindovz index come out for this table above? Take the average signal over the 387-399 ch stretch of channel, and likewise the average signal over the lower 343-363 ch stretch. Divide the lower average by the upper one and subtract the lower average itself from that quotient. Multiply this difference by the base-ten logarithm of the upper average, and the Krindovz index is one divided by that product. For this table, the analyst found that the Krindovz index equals -0.119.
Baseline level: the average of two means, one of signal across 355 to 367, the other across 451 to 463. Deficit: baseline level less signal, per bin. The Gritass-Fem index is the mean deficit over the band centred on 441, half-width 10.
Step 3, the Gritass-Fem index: -0.44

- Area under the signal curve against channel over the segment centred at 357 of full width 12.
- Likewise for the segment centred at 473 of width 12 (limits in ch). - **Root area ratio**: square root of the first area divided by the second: 1.08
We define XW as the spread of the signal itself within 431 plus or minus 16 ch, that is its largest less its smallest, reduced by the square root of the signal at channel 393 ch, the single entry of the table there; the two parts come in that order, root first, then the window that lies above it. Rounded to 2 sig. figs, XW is -2.1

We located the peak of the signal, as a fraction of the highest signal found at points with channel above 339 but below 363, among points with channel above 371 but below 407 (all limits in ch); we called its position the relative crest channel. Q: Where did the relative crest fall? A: 393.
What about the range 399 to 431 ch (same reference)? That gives 409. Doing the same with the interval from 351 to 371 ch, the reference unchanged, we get 353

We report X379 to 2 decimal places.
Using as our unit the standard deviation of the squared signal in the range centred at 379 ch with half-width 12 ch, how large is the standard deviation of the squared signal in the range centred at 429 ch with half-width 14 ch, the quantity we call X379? 0.17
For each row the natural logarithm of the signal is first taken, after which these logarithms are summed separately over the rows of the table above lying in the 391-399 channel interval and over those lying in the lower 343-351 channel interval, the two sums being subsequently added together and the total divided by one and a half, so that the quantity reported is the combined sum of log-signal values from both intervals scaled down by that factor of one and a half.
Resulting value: 6.08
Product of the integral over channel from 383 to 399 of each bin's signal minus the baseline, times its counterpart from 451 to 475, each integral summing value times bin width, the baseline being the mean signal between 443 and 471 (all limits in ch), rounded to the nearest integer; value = -58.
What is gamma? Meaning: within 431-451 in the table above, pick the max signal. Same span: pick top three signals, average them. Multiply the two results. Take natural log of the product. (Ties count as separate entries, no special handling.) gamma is 4.48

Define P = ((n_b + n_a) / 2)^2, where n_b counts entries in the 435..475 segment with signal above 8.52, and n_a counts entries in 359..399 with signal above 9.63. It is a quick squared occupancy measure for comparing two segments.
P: 20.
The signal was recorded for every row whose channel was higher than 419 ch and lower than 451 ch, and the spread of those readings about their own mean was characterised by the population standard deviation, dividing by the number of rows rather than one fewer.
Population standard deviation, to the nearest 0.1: 0.5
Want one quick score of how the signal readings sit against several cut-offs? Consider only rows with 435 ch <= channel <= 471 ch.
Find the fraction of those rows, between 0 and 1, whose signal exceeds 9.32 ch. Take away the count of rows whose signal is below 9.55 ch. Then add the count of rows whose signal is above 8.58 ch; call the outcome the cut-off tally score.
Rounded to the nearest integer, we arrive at -5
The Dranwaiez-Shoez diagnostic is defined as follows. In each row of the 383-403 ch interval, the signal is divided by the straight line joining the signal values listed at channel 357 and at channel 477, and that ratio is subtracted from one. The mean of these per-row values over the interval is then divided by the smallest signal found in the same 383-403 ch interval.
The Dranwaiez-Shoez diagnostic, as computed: -0.015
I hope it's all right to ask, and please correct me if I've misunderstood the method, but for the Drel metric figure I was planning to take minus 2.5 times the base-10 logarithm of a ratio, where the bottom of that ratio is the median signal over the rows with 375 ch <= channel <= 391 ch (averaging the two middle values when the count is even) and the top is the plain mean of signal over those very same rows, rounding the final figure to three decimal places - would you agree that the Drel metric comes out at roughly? -0.034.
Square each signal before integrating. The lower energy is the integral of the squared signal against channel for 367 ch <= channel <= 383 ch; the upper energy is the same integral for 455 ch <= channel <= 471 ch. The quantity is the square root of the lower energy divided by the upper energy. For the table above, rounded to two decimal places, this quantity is 0.86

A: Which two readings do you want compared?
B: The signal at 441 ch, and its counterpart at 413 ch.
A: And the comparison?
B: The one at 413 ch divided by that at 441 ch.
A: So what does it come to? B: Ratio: 1.02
